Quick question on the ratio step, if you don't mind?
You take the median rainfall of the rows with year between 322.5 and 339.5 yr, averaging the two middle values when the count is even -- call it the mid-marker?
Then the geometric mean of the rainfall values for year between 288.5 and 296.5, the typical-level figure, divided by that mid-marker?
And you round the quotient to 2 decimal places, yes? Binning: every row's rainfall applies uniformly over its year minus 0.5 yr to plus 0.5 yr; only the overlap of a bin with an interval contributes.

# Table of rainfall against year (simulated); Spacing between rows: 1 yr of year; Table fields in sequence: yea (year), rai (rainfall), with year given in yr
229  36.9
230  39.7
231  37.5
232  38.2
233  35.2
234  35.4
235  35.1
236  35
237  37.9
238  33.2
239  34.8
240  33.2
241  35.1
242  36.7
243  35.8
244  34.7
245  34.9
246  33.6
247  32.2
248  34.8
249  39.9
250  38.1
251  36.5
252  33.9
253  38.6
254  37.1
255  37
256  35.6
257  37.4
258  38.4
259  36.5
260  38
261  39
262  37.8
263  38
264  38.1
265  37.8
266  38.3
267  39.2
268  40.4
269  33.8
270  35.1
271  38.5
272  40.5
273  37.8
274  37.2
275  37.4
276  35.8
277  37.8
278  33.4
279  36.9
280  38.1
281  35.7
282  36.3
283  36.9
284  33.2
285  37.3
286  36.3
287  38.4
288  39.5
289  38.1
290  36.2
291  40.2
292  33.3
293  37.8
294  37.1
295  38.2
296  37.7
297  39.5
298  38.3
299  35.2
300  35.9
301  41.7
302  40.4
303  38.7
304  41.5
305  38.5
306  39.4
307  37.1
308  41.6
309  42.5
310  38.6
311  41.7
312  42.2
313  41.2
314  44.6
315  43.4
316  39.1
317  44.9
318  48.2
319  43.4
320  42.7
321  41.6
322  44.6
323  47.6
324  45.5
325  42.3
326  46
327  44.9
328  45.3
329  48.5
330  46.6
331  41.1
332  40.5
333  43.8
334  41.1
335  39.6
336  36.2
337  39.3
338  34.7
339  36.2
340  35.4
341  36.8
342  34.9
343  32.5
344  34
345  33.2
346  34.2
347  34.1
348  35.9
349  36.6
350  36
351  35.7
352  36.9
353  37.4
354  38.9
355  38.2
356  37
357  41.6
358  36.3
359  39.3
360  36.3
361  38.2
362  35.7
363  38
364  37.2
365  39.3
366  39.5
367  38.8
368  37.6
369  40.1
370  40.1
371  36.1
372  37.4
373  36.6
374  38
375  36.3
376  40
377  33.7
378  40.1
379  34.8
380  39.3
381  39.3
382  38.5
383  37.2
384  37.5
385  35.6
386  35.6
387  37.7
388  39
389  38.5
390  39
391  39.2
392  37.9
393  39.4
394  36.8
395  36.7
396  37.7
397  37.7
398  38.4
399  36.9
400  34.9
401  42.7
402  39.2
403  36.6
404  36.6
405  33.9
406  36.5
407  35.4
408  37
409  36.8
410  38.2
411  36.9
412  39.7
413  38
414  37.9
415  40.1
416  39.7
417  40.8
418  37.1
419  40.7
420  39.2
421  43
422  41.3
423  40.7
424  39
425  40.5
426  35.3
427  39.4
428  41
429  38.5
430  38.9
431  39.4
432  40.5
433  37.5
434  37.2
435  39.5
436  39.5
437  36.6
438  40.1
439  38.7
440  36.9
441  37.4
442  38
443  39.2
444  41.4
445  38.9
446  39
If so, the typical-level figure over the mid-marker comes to 0.88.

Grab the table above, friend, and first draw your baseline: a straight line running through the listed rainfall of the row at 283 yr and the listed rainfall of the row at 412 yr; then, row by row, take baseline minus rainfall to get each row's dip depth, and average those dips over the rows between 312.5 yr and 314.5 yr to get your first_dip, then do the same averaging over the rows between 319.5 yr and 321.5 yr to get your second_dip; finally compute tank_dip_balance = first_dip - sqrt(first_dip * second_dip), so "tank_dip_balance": -10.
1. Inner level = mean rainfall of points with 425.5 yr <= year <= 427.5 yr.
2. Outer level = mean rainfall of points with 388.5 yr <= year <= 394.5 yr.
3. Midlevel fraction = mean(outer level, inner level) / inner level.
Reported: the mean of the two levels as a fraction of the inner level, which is 1.01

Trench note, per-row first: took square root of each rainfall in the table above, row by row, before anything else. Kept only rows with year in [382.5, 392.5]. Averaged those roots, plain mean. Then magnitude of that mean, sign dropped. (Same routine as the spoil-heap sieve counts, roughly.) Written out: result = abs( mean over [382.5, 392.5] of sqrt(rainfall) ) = 6.14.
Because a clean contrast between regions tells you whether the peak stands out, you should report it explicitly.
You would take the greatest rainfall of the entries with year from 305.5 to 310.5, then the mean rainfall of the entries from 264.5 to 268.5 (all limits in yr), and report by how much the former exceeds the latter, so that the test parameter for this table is 3.6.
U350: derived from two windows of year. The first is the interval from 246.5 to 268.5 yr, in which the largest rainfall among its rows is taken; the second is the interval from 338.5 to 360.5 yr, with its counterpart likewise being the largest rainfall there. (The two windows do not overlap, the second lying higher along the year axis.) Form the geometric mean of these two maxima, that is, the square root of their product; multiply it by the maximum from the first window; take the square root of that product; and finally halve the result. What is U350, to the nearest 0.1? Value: 20.3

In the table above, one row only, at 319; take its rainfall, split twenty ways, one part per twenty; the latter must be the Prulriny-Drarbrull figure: 2.17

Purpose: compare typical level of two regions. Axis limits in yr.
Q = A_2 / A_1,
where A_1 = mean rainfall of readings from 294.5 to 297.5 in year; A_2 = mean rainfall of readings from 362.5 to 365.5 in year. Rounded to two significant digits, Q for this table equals 0.99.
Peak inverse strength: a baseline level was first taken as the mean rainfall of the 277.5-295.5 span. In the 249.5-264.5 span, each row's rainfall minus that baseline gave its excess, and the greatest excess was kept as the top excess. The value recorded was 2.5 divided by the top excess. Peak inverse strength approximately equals 1.2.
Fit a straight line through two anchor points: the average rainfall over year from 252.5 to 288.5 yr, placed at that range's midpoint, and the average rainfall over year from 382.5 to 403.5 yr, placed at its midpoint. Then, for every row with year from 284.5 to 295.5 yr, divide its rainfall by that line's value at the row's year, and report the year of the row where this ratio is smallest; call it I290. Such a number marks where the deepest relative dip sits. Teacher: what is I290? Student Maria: 292 yr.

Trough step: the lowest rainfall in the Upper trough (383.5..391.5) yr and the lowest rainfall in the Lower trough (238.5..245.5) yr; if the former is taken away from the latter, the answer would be -2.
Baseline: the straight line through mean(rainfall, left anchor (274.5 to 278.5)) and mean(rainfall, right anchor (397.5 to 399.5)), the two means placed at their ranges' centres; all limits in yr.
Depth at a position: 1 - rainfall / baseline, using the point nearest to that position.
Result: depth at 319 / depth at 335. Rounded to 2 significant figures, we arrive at 2.5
